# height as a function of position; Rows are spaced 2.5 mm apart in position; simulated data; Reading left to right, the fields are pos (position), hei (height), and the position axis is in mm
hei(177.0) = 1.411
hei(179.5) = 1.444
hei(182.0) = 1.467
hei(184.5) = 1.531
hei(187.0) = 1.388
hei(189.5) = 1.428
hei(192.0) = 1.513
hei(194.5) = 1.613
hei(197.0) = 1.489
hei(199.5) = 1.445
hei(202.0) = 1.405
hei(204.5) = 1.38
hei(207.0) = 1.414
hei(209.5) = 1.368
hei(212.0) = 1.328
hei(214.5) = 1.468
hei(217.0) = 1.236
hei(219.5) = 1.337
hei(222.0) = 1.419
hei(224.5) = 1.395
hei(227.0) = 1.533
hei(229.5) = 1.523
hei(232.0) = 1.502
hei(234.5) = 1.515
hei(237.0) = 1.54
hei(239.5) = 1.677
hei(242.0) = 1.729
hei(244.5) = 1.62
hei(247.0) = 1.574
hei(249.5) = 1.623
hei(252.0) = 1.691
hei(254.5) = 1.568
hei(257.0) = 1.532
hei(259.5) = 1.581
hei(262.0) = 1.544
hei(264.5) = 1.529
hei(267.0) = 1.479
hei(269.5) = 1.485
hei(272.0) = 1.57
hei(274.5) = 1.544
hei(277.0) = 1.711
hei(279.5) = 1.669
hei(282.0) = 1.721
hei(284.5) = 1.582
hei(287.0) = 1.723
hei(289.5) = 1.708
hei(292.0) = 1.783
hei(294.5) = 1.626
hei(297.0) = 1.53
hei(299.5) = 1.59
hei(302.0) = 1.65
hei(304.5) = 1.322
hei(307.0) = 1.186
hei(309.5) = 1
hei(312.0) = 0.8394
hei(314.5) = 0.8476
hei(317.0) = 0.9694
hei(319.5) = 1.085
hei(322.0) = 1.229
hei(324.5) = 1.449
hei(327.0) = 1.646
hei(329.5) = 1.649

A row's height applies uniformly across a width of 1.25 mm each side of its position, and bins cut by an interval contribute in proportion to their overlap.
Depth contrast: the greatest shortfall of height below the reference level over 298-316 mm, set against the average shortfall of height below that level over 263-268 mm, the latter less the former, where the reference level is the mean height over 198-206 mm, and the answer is -0.7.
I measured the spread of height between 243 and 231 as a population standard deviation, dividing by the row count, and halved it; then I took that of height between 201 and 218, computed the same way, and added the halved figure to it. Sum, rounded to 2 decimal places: 0.11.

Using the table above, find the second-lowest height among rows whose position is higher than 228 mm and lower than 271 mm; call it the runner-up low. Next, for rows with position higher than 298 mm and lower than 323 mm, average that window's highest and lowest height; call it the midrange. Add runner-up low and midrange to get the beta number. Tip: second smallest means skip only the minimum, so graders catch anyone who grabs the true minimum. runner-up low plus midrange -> 2.73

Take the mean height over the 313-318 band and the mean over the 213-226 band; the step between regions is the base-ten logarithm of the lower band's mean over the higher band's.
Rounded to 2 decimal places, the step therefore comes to 0.18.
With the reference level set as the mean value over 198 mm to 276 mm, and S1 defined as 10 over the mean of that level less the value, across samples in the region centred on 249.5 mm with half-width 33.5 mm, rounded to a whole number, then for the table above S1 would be -208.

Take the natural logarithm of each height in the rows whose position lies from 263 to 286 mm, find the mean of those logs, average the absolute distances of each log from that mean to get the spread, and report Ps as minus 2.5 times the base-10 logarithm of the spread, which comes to 3.3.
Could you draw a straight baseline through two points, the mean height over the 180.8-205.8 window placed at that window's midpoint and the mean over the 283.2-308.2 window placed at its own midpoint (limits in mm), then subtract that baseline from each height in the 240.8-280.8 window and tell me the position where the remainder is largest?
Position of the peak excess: 242.0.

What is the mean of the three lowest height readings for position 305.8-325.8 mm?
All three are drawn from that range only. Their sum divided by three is 0.89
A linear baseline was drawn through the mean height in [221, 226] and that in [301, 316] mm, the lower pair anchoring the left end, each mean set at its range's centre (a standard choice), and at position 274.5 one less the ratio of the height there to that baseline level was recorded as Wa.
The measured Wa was -0.24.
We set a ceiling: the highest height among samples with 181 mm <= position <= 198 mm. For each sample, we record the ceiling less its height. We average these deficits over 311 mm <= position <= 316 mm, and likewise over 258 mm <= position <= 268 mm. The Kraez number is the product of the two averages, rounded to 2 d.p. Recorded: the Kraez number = 0.06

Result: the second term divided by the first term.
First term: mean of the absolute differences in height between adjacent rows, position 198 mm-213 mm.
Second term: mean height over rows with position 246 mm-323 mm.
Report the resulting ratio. 39.7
